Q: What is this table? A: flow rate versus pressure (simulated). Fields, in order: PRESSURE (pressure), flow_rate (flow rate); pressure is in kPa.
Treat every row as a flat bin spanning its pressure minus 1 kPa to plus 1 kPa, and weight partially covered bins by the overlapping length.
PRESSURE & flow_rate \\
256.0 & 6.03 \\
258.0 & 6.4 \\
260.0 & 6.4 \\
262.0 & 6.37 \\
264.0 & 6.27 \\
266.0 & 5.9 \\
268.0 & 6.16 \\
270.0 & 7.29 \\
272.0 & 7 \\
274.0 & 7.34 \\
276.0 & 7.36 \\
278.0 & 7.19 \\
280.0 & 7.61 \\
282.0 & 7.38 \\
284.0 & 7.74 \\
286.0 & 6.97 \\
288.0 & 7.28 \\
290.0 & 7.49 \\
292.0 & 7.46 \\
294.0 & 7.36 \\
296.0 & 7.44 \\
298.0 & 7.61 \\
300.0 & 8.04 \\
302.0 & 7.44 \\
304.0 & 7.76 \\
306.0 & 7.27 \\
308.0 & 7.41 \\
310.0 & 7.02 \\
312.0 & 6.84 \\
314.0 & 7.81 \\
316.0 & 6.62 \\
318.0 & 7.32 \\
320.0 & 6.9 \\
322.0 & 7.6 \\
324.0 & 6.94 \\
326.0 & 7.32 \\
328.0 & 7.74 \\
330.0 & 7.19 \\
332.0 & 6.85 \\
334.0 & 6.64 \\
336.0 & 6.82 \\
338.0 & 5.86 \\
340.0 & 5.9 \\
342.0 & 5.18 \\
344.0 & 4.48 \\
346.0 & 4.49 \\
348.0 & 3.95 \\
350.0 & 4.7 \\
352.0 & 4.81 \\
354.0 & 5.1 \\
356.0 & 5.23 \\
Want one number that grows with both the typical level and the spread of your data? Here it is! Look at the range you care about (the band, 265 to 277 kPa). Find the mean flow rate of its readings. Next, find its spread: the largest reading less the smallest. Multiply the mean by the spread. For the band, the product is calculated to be 10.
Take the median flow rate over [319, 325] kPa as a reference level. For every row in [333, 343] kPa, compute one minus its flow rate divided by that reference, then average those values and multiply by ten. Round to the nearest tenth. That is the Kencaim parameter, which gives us 1.2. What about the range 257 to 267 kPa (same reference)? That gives 1.0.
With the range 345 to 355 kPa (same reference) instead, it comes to 3.4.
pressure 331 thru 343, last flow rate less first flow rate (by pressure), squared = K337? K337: 2.8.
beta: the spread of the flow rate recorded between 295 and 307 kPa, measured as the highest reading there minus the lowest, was 0.77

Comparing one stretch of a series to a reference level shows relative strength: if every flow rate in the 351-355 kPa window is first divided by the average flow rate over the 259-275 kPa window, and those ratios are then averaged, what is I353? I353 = 0.75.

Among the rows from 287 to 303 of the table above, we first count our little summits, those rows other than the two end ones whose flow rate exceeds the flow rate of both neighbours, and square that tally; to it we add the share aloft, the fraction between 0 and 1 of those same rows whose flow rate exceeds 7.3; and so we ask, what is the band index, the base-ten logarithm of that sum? 0.69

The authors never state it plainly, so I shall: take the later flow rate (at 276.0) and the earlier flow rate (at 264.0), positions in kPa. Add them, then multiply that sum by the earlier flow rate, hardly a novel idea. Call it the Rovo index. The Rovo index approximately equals 85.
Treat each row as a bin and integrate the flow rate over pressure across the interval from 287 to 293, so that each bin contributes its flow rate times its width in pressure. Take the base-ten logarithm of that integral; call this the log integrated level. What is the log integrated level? 1.648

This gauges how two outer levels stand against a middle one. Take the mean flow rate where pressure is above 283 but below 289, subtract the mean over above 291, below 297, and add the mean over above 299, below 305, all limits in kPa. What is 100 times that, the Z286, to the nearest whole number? 766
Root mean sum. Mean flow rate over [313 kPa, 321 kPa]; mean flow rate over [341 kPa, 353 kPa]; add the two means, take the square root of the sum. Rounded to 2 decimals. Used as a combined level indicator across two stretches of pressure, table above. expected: 3.43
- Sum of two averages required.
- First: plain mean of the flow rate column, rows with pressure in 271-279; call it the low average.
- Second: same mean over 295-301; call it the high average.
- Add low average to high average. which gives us 14.9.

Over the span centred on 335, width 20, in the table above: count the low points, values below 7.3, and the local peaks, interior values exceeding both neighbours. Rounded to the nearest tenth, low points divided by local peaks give 2.7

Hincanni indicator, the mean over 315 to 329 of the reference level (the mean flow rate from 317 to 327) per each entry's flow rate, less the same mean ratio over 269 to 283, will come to 0.0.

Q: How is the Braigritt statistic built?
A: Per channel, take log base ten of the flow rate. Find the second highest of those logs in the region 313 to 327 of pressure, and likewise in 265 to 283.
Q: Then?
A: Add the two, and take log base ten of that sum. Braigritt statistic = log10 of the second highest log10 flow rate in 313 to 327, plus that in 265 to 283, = 0.243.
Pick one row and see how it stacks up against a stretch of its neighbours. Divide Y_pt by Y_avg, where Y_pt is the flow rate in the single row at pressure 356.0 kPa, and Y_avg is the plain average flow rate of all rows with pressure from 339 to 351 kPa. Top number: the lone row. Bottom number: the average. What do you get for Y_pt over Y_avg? 1.09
